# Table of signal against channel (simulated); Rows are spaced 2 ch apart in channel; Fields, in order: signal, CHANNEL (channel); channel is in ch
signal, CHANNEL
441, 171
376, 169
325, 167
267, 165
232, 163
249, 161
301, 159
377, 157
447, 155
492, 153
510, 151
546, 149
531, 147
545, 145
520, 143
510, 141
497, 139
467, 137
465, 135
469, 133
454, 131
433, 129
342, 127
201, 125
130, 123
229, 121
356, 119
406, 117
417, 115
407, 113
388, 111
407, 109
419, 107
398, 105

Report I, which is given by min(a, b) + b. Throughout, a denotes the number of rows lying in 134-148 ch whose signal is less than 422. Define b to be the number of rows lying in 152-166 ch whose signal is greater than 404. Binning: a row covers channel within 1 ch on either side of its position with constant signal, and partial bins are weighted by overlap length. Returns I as 2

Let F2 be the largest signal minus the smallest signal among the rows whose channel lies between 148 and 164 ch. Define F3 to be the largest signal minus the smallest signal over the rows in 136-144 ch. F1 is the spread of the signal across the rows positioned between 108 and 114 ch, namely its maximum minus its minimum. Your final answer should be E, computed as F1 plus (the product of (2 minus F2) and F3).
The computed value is -16517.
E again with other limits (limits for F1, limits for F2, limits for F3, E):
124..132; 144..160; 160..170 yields -34739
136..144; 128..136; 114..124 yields -9705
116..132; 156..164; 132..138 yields -248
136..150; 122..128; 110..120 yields -12731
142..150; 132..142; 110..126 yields -12315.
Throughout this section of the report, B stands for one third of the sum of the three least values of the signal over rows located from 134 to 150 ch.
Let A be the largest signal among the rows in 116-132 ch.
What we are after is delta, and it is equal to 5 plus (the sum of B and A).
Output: 935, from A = 454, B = 476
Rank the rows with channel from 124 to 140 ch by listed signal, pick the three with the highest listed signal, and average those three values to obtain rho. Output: 478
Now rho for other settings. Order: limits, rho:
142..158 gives 541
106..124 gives 414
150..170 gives 483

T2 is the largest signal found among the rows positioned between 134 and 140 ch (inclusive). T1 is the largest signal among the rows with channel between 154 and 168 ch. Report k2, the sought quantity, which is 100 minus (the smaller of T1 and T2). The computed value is -347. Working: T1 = 447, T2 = 497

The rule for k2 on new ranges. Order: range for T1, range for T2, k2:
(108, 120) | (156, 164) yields -277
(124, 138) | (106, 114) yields -319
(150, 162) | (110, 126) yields -317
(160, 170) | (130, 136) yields -276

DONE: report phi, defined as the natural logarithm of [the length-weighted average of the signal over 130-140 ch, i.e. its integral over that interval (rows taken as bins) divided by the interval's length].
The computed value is 6.2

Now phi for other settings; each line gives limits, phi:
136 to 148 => 6.2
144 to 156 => 6.2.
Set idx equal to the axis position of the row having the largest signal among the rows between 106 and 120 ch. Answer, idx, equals 107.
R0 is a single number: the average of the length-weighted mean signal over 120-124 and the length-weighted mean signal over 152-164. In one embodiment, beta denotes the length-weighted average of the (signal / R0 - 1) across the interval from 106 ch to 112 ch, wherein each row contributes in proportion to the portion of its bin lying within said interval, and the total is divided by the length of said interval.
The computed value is 0.5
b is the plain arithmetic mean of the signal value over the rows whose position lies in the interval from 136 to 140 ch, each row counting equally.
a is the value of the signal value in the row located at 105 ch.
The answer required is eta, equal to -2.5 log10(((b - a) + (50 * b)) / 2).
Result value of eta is -10.2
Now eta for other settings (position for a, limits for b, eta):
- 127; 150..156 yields -10.2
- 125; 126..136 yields -10.1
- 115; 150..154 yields -10.2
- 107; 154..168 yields -9.7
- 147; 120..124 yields -9.1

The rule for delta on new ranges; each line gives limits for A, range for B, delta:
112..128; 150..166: 671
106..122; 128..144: 875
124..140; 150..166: 751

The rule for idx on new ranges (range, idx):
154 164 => 155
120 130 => 129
